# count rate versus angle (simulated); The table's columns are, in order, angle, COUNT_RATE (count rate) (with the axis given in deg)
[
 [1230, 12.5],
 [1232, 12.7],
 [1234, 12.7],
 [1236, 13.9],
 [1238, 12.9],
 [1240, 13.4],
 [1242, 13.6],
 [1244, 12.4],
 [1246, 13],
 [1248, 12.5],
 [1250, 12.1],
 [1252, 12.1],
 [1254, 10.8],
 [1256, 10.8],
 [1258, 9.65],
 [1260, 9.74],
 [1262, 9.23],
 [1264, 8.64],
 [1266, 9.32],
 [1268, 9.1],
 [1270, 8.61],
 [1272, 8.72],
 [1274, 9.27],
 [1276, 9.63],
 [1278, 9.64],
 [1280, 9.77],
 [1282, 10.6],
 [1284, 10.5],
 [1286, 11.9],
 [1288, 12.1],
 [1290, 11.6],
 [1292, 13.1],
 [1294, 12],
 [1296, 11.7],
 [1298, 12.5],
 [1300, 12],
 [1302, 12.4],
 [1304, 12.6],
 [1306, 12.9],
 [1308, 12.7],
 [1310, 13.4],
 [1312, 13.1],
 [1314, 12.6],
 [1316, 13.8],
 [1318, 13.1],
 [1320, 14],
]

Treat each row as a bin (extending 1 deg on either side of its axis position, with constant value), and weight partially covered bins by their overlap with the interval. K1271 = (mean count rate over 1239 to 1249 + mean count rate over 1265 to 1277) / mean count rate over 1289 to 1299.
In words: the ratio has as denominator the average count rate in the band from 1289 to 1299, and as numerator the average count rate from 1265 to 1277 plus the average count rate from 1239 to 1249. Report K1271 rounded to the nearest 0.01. 1.81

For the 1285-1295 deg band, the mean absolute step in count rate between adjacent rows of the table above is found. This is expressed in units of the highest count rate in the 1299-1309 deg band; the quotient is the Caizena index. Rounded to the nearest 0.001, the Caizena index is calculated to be 0.064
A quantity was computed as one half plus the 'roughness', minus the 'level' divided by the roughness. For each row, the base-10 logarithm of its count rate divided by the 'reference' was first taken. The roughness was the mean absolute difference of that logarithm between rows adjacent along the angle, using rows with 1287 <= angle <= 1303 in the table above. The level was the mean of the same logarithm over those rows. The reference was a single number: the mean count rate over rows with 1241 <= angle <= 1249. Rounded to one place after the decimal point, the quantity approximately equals 1.5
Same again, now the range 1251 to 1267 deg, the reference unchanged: 4.7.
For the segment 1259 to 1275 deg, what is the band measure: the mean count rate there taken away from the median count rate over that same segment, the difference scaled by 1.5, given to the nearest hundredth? 0.13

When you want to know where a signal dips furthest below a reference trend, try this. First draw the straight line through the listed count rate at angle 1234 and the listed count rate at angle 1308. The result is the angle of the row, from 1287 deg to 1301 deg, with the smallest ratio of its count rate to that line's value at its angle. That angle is 1290 deg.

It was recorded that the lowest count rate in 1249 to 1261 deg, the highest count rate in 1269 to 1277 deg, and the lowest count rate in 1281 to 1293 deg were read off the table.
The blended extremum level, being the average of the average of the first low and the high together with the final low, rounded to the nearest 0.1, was 10.1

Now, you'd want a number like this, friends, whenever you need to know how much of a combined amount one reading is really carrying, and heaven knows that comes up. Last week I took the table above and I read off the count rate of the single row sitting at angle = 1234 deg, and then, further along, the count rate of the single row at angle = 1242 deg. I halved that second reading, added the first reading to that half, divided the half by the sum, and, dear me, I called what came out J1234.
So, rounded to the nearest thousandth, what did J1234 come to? 0.349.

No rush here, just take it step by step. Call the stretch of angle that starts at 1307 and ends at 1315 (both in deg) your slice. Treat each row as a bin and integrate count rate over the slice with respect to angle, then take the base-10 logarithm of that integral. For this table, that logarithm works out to 2.02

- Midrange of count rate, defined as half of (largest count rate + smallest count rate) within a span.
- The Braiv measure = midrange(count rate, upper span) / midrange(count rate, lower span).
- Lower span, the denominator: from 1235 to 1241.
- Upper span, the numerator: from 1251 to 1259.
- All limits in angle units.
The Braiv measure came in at 0.81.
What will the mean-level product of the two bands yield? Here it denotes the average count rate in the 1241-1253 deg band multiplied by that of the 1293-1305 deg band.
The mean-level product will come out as 154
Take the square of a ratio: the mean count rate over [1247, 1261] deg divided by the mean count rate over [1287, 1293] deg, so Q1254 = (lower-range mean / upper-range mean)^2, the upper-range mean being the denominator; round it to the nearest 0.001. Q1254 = 0.819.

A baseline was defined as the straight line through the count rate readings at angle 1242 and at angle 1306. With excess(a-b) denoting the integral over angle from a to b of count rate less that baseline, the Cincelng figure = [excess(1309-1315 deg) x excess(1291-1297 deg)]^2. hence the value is 30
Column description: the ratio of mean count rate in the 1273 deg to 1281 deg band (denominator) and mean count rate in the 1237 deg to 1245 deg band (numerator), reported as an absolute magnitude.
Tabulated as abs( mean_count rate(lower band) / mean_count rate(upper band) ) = 1.37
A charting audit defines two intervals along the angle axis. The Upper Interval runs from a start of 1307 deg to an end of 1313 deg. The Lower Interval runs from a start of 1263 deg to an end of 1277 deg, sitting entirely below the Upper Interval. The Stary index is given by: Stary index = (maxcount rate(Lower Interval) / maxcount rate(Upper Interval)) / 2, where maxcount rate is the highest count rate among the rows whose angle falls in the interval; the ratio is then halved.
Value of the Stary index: 0.36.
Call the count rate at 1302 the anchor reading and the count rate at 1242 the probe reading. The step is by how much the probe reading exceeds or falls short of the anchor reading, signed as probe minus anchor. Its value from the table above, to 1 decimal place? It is 1.2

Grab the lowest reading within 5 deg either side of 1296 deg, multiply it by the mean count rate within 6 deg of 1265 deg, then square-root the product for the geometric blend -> 10.3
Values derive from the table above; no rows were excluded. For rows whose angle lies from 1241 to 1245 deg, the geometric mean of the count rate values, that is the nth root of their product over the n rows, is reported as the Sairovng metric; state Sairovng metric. 13.0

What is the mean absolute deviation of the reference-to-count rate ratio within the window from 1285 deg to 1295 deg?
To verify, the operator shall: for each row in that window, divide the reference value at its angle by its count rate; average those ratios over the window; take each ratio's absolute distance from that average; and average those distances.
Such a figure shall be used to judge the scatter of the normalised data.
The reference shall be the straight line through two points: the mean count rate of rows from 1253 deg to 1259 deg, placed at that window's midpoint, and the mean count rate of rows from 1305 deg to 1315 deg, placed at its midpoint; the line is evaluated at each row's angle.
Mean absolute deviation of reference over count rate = 0.029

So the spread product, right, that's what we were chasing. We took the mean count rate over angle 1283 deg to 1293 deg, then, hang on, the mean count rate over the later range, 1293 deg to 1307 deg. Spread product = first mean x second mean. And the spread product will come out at 146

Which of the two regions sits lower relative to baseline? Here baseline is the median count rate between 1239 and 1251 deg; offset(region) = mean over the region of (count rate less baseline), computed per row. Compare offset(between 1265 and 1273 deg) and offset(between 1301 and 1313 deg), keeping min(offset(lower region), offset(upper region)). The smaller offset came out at -3.8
